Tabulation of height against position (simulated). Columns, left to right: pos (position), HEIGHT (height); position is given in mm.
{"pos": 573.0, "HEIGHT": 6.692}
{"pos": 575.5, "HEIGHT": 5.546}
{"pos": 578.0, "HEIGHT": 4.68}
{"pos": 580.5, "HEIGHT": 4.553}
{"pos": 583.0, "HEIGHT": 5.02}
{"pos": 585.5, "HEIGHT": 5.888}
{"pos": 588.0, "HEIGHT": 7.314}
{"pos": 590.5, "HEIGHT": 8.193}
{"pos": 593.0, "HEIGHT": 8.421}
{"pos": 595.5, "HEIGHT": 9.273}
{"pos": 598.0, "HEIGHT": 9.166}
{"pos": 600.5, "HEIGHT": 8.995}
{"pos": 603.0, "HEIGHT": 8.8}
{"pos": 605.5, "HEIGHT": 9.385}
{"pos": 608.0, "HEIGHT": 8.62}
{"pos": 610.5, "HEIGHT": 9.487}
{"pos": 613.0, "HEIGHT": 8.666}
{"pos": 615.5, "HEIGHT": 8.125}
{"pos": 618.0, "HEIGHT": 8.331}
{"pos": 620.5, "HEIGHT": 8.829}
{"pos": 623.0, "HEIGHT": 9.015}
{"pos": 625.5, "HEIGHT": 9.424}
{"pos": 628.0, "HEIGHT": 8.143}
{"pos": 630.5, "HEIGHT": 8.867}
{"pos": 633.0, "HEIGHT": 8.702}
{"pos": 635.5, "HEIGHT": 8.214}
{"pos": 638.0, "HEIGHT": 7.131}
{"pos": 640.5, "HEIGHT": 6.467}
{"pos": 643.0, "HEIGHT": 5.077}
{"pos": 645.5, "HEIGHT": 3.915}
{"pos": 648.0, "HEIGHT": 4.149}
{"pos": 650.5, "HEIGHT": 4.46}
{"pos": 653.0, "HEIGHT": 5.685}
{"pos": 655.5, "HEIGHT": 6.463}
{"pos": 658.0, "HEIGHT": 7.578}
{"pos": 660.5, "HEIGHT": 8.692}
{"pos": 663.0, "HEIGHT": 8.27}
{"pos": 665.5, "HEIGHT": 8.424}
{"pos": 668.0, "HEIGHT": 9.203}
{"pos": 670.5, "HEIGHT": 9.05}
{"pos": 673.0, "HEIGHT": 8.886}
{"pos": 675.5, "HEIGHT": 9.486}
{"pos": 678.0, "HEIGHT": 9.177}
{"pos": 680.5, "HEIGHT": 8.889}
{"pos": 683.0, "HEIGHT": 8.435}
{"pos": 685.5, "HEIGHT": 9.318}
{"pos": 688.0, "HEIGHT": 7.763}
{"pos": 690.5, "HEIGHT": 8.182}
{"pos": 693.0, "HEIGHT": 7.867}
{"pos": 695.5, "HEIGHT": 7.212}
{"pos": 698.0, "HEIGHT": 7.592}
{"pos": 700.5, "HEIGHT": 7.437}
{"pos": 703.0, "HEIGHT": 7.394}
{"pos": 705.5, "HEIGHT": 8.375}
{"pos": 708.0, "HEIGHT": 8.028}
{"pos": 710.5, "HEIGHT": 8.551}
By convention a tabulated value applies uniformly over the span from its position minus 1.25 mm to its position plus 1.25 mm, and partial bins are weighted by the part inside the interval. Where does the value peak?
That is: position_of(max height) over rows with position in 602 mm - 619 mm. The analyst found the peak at 610.5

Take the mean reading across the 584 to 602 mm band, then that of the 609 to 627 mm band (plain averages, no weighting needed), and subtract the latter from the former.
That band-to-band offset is -0.7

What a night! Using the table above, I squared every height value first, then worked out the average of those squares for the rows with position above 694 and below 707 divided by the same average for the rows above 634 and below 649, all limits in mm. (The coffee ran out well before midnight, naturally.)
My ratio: 1.6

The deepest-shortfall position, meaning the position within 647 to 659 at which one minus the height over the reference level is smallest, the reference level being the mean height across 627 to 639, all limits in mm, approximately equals 658.0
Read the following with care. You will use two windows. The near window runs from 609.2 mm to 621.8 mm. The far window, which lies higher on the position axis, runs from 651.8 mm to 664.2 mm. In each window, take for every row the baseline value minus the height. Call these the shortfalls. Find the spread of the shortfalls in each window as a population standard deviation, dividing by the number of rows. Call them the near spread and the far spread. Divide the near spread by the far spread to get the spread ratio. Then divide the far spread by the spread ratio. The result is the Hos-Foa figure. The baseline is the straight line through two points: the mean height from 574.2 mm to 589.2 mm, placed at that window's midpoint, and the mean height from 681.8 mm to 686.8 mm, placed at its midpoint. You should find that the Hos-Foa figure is 1.9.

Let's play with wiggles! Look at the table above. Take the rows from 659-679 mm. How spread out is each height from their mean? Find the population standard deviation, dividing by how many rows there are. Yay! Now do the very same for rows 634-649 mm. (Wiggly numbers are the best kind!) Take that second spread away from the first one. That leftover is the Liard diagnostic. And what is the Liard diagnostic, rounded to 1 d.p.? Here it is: -1.2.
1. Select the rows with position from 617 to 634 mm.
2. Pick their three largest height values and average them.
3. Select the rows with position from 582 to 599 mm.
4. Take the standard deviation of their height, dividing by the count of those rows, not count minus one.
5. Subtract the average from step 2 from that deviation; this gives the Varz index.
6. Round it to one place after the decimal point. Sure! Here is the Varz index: -7.6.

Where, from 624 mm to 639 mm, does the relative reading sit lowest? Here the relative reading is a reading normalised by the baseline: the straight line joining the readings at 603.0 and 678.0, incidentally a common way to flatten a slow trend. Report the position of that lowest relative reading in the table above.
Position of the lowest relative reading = 638.0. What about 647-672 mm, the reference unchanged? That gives 648.0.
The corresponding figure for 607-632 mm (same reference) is 628.0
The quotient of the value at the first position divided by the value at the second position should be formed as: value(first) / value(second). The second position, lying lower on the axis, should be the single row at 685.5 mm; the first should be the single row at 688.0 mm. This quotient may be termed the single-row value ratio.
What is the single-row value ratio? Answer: 0.83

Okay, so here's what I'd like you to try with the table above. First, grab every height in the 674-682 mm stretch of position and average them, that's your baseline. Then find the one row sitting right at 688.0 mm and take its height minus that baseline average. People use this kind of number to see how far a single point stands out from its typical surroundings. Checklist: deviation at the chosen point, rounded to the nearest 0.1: -1.4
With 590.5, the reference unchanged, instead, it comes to -1.0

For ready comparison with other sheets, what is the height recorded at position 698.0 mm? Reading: 7.592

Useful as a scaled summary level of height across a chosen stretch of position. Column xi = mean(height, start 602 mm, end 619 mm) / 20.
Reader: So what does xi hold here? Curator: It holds 0.44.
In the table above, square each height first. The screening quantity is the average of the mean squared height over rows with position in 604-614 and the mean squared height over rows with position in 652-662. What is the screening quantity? 67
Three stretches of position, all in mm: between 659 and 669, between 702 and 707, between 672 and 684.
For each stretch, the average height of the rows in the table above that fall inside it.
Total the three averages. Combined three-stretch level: 25.5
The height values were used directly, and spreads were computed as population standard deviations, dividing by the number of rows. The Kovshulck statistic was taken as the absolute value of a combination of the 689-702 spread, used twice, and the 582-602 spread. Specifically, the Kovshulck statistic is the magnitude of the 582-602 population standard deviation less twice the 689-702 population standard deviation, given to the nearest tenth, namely 0.8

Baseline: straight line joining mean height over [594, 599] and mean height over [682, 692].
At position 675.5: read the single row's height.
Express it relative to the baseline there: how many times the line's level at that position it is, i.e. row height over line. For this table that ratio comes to 1.11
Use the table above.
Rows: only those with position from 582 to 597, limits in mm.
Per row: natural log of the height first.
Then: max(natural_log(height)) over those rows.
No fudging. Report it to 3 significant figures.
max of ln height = 2.23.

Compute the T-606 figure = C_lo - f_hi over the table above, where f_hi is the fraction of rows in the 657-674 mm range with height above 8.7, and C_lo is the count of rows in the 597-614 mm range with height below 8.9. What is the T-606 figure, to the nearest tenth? 2.6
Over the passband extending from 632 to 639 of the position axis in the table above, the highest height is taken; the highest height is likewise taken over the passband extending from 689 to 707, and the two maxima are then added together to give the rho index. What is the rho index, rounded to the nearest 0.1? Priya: 17.1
